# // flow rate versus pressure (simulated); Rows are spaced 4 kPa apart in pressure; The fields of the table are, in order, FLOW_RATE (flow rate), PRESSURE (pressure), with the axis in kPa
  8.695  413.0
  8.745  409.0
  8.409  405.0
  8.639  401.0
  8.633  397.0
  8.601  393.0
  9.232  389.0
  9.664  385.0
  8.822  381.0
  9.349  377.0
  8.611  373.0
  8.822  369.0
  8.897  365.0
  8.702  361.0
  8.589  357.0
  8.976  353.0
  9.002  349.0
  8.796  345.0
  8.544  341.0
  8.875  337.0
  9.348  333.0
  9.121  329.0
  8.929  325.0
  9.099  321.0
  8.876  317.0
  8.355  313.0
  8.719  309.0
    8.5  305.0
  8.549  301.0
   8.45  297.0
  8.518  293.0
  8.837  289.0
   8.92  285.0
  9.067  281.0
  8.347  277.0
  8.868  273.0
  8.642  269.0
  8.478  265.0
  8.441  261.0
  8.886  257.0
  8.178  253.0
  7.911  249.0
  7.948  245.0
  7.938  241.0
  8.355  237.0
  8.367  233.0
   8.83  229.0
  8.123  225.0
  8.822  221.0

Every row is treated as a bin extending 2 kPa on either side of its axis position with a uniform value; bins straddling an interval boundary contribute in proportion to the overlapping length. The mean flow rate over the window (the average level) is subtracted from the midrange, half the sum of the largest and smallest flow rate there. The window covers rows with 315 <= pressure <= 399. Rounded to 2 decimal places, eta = 0.18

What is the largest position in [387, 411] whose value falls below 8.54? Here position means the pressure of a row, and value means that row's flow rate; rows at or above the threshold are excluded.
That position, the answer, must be 405.0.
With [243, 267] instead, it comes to 265.0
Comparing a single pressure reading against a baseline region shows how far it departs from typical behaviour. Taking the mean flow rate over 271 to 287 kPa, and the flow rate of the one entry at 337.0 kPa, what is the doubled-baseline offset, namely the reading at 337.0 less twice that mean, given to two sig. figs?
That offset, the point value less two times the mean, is -8.7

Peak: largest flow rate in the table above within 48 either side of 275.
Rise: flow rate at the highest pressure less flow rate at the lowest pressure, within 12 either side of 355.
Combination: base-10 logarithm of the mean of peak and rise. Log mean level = 0.663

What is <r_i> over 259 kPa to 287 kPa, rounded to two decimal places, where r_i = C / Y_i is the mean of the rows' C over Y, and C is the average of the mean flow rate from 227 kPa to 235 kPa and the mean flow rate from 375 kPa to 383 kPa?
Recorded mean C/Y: 1.02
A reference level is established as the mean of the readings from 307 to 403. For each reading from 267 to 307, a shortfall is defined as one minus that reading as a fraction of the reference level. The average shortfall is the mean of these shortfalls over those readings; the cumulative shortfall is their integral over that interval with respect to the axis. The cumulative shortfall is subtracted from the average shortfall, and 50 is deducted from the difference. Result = -50.9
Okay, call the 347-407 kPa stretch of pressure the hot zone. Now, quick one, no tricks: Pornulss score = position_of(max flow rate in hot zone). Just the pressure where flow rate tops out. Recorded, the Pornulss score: 385.0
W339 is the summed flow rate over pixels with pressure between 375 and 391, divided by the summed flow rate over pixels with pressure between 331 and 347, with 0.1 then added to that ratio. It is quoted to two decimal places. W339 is 1.14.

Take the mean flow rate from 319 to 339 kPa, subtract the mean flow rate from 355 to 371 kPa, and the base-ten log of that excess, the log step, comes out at -0.49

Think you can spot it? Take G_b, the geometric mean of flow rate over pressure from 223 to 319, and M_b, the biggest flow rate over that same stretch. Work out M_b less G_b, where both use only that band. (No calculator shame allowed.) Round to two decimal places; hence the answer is 0.57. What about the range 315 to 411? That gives 0.78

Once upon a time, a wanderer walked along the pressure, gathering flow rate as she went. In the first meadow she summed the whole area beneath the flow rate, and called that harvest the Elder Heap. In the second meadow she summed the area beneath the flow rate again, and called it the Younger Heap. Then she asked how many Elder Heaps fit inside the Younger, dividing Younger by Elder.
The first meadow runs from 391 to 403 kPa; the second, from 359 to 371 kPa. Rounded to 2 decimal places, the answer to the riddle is 1.02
